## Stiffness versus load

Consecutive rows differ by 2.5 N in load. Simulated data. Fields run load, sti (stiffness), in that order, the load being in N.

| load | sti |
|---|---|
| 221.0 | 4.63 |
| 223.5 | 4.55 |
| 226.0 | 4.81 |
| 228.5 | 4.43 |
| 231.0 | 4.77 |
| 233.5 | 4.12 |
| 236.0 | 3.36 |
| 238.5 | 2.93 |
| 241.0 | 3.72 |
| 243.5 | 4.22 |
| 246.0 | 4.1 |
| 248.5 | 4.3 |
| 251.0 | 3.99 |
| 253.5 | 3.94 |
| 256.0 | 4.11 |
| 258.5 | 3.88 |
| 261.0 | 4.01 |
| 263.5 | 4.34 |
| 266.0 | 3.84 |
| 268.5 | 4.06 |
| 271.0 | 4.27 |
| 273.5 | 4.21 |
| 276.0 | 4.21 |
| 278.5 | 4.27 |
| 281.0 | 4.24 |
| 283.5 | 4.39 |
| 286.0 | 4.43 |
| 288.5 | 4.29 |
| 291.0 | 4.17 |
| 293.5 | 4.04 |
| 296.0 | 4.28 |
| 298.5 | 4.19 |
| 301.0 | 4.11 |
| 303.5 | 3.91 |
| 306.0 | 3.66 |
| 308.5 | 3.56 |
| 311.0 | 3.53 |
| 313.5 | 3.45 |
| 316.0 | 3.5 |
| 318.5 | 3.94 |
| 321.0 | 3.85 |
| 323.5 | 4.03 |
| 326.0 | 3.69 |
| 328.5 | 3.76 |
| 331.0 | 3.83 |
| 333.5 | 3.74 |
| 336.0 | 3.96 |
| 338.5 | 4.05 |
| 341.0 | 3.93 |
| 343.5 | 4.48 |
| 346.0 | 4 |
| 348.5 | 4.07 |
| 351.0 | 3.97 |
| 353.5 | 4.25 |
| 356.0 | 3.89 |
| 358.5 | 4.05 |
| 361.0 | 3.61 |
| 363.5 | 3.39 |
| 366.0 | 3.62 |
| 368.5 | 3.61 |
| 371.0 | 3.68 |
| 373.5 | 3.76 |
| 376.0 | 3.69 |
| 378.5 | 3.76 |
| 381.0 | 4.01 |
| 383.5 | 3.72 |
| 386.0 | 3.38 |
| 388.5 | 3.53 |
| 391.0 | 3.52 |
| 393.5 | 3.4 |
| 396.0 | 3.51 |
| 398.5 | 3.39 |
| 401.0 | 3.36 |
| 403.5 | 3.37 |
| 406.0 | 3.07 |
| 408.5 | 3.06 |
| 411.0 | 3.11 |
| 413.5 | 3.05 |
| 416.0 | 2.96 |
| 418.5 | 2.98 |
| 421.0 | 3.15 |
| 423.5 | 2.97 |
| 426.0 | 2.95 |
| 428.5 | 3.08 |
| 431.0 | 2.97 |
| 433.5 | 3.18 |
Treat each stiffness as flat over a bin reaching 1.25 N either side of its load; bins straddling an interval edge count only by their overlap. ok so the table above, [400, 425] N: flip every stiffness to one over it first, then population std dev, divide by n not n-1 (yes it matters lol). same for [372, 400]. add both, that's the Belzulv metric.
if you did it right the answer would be 0.028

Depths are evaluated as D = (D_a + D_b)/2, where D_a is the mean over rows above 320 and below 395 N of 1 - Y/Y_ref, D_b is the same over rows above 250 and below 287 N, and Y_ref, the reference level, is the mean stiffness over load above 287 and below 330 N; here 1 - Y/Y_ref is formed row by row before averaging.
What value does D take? -0.02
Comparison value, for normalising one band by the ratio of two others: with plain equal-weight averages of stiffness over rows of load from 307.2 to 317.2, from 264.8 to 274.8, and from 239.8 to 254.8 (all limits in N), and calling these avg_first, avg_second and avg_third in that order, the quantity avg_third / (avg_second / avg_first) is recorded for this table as 3.47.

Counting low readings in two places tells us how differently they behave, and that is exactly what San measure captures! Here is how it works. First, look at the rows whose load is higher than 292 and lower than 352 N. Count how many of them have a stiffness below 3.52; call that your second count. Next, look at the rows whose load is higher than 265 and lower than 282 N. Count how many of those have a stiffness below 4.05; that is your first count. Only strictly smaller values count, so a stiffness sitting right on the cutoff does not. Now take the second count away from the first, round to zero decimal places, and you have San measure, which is -1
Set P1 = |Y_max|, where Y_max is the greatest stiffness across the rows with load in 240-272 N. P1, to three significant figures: 4.34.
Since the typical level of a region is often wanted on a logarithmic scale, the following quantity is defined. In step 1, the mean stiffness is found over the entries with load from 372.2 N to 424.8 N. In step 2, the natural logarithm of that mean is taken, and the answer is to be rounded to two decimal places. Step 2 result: 1.21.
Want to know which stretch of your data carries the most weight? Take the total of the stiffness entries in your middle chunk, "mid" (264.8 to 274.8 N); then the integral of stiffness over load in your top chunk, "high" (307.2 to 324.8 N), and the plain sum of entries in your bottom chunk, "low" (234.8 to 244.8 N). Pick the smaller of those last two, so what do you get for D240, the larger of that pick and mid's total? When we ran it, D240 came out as 16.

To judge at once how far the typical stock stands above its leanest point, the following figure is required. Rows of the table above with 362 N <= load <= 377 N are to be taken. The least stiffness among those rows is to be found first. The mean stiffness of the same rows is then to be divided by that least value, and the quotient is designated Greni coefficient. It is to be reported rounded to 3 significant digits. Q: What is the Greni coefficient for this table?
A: 1.07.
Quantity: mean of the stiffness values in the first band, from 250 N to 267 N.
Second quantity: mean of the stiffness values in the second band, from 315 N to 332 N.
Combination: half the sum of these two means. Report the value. 3.91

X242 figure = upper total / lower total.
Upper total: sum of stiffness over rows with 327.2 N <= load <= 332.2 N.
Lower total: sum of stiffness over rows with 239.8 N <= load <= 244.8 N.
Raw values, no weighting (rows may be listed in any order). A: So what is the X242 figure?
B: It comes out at 0.96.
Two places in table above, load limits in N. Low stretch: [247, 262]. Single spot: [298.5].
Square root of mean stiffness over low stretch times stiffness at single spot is 4.11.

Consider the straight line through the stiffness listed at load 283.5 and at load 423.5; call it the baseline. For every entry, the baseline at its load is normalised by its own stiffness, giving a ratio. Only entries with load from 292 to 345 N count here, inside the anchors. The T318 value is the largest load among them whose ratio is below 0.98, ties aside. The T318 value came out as 343.5 N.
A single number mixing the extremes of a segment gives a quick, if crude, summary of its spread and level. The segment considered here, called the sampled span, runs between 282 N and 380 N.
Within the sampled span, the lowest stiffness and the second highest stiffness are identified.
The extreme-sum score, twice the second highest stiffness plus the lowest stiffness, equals 12.25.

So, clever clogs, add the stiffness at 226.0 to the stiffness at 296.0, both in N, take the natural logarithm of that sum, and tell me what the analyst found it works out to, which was 2.21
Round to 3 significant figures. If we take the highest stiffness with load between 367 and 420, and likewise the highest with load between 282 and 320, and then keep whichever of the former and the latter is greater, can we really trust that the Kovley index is 4.43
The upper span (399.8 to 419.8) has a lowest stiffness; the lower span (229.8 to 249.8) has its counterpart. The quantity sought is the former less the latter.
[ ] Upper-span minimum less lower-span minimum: 0.0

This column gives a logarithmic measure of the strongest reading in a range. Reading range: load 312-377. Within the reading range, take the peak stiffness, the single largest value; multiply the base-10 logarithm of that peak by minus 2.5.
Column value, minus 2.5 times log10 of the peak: -1.63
